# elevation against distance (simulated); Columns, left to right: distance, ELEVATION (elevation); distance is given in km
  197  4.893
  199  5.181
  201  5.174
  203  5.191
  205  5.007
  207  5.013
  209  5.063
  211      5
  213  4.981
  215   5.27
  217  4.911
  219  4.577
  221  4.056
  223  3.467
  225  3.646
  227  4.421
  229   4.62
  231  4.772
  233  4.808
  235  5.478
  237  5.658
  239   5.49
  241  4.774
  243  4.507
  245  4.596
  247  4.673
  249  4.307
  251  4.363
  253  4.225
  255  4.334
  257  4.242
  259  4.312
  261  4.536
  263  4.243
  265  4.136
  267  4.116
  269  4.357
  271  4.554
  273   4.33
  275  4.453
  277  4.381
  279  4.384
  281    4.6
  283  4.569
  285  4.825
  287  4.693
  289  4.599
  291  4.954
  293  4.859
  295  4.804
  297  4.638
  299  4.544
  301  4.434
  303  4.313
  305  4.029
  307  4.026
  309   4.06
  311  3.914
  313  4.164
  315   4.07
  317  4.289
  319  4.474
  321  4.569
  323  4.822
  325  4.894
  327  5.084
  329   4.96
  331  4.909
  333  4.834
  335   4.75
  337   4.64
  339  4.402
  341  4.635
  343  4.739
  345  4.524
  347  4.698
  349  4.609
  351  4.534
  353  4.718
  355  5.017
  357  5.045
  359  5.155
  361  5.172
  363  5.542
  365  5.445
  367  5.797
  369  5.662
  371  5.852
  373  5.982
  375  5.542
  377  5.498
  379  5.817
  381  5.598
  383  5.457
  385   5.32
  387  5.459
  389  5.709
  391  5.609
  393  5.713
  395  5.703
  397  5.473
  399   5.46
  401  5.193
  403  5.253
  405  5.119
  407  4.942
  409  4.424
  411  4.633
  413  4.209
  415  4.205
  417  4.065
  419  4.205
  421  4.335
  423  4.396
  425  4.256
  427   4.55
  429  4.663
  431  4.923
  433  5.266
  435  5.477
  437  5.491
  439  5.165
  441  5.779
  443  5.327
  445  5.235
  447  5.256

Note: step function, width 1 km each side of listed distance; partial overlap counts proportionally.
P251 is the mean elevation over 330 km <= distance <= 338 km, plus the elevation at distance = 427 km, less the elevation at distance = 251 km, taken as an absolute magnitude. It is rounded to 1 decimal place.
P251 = 5.0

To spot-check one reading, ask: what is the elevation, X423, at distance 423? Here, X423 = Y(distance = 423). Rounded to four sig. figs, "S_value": 4.396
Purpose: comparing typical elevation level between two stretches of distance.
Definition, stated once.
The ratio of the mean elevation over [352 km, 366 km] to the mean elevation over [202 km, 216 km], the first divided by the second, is 1.02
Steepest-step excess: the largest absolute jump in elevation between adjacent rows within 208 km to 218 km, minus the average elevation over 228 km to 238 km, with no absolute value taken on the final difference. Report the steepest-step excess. -4.7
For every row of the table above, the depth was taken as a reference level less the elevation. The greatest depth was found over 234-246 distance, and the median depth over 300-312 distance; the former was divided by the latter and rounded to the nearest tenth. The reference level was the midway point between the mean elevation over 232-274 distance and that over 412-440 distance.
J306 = 0.2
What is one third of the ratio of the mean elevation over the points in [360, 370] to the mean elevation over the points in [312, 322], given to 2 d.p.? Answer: 0.43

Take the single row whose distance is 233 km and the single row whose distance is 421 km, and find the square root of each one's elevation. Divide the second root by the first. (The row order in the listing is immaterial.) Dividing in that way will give 0.95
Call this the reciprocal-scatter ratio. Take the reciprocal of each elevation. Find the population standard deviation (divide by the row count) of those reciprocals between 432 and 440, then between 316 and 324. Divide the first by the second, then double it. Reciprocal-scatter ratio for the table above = 1.1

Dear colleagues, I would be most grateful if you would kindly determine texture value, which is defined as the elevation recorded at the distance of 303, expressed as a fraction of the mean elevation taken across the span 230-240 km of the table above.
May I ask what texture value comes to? 0.82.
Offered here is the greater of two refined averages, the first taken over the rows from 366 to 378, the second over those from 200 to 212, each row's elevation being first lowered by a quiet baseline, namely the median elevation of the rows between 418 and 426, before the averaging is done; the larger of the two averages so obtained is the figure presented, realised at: 1.4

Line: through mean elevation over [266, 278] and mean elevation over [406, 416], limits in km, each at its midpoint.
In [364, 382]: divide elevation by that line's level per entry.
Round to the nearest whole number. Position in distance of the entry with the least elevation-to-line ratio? 365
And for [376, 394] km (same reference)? 385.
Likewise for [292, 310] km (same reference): 307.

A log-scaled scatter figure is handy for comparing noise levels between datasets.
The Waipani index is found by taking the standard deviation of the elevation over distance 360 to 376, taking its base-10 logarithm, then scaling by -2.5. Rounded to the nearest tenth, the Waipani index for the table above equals 1.5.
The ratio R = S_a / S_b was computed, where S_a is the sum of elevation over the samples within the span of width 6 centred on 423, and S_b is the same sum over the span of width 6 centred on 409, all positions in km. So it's 0.93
